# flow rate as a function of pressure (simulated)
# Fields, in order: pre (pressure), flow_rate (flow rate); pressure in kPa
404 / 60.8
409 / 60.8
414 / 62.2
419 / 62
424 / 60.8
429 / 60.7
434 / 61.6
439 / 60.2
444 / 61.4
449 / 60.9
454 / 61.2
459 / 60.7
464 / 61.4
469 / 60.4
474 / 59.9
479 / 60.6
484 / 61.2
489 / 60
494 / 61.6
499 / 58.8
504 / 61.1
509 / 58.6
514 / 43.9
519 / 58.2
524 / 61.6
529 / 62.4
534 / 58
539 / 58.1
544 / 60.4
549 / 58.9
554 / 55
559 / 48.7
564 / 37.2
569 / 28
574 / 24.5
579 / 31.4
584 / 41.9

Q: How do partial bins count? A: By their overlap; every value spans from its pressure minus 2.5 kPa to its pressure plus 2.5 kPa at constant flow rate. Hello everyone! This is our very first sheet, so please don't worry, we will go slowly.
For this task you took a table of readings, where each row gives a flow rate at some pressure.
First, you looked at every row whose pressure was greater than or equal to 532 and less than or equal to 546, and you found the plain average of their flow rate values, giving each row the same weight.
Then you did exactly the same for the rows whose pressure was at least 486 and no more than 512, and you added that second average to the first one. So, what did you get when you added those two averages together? 119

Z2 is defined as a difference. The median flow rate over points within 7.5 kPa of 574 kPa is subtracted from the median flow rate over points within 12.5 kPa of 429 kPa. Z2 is 33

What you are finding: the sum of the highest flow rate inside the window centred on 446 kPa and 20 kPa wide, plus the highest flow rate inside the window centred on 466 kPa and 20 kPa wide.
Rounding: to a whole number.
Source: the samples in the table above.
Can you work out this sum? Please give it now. 123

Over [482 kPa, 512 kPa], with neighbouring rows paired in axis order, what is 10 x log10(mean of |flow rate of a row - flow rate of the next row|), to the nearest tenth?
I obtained 3.2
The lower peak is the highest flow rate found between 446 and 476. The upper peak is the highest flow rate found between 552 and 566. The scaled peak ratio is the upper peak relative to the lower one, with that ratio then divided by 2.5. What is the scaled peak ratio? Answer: 0.358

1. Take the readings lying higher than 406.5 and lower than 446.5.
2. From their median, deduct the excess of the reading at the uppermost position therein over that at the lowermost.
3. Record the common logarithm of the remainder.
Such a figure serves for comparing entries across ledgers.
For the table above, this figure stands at 1.78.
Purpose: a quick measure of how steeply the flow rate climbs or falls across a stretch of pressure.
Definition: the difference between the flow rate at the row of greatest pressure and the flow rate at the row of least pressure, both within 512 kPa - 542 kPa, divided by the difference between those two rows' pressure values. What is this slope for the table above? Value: 0.57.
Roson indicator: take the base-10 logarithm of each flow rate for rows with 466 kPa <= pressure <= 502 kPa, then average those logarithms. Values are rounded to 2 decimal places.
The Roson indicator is 1.78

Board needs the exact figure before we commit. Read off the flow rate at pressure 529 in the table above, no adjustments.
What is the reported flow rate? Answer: 62.4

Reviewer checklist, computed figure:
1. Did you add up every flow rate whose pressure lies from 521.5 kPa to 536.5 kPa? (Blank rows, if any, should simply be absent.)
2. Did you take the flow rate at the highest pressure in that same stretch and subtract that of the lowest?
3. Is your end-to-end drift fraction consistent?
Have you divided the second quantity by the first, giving -0.020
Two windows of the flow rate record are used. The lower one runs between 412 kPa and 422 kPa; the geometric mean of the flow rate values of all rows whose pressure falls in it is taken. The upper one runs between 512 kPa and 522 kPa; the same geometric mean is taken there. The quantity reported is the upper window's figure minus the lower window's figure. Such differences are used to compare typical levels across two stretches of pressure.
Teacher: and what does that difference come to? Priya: -12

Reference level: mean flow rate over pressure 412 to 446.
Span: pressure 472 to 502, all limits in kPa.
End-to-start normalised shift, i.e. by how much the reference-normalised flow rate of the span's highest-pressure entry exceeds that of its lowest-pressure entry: -0.018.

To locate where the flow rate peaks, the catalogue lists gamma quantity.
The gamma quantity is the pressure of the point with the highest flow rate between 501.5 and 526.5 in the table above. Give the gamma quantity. 524 kPa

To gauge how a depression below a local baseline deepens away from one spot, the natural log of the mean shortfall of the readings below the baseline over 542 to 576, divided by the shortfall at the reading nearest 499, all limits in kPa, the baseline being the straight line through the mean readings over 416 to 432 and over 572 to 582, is -0.1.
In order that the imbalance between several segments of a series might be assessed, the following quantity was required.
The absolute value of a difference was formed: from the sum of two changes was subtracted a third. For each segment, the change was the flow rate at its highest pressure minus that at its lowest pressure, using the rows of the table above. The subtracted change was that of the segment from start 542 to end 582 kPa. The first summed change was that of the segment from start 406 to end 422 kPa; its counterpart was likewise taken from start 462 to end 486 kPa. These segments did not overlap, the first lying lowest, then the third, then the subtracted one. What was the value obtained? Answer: 30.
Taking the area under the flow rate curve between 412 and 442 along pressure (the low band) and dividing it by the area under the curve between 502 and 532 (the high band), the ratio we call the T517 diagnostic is 1.06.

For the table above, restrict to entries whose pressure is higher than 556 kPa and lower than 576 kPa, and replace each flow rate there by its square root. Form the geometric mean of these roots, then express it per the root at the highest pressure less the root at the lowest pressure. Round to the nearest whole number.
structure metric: -3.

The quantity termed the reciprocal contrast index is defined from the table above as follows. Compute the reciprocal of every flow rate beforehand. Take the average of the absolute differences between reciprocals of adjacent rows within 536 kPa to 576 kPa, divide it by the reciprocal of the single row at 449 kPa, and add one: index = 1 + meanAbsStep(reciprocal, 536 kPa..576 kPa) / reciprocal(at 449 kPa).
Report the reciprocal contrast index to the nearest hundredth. 1.22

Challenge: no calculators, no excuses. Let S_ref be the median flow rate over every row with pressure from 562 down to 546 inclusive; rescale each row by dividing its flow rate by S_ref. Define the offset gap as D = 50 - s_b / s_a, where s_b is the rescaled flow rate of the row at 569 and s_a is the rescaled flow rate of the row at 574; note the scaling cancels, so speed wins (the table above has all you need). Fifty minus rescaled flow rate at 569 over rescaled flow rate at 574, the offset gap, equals 48.9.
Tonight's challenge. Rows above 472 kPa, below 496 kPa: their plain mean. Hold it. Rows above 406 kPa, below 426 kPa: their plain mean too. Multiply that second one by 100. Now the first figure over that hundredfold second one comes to 0.0099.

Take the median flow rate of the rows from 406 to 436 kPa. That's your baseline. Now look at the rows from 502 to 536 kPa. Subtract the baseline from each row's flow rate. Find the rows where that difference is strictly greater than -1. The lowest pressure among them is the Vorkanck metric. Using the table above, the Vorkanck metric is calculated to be 504 kPa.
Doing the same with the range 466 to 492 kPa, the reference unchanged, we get 469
